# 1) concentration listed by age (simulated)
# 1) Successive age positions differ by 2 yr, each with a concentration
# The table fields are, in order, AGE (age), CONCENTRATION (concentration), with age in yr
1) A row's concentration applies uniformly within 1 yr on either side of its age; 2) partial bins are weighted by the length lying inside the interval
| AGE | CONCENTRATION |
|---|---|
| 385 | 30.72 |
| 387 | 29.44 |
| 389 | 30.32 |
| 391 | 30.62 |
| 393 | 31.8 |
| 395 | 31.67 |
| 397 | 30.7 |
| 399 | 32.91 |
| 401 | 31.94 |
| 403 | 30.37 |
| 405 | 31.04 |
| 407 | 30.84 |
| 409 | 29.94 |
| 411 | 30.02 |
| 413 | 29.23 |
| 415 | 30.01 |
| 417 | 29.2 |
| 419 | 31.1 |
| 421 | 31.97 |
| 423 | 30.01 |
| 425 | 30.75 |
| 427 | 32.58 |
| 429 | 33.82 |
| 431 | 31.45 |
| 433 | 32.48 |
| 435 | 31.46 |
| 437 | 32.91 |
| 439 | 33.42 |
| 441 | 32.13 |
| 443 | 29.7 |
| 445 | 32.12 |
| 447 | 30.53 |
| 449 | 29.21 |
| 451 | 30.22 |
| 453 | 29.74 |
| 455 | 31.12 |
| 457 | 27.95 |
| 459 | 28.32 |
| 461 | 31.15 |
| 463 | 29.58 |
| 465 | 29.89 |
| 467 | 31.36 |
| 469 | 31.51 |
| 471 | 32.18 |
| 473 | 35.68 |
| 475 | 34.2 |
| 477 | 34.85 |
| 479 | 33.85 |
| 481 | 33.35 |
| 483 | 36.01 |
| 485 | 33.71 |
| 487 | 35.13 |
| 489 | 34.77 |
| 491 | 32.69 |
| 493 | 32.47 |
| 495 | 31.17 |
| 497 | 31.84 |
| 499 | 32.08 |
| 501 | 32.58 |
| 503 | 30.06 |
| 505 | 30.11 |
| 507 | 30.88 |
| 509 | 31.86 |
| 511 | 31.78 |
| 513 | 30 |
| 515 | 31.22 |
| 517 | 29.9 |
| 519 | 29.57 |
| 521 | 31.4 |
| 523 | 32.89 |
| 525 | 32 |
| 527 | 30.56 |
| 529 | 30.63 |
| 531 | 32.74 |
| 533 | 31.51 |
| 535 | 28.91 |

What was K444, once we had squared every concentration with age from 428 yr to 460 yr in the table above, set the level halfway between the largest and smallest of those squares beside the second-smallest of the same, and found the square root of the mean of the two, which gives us 29.7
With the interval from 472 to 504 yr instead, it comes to 32.2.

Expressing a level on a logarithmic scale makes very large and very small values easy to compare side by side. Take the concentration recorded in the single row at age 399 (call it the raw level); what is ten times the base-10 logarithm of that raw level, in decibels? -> 15.2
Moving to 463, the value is 14.7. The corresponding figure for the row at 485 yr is 15.3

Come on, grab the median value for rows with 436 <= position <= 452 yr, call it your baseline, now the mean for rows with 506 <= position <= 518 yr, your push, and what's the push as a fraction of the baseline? 0.99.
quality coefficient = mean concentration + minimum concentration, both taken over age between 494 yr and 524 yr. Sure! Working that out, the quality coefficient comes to 60.7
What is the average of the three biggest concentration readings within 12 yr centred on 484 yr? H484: 35.3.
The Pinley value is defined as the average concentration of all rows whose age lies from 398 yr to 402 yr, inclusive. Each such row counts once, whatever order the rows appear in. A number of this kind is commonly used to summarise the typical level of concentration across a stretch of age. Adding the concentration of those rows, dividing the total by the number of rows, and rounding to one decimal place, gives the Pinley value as 32.4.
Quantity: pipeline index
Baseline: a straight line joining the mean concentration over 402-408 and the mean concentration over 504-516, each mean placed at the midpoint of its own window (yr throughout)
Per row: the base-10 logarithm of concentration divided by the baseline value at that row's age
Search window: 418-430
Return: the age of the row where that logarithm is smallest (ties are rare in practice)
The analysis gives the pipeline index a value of 423 yr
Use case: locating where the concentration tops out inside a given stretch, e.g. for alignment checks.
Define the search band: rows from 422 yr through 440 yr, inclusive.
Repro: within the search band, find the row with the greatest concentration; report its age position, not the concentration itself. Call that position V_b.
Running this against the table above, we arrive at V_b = 429 yr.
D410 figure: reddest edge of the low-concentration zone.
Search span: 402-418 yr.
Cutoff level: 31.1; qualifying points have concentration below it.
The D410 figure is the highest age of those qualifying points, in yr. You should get 417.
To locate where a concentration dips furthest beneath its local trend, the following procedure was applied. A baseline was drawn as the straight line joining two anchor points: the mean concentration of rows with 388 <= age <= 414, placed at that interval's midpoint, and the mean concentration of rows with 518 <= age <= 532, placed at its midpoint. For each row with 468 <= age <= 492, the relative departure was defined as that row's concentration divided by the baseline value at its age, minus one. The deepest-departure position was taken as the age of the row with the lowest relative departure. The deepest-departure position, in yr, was 469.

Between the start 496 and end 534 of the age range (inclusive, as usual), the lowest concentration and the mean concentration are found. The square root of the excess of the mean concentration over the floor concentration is 1.29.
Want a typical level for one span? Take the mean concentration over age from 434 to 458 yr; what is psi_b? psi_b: 30.9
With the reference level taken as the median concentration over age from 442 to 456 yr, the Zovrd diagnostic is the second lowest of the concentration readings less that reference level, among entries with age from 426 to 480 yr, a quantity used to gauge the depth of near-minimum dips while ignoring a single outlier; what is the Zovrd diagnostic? -1.9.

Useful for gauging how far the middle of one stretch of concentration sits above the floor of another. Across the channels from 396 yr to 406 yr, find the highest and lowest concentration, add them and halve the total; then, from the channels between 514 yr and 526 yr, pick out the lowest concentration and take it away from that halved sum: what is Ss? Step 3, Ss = 2.1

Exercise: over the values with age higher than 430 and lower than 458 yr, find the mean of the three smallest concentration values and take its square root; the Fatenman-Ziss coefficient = 5.38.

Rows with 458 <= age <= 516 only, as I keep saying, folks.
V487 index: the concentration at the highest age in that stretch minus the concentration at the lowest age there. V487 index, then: 2.9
